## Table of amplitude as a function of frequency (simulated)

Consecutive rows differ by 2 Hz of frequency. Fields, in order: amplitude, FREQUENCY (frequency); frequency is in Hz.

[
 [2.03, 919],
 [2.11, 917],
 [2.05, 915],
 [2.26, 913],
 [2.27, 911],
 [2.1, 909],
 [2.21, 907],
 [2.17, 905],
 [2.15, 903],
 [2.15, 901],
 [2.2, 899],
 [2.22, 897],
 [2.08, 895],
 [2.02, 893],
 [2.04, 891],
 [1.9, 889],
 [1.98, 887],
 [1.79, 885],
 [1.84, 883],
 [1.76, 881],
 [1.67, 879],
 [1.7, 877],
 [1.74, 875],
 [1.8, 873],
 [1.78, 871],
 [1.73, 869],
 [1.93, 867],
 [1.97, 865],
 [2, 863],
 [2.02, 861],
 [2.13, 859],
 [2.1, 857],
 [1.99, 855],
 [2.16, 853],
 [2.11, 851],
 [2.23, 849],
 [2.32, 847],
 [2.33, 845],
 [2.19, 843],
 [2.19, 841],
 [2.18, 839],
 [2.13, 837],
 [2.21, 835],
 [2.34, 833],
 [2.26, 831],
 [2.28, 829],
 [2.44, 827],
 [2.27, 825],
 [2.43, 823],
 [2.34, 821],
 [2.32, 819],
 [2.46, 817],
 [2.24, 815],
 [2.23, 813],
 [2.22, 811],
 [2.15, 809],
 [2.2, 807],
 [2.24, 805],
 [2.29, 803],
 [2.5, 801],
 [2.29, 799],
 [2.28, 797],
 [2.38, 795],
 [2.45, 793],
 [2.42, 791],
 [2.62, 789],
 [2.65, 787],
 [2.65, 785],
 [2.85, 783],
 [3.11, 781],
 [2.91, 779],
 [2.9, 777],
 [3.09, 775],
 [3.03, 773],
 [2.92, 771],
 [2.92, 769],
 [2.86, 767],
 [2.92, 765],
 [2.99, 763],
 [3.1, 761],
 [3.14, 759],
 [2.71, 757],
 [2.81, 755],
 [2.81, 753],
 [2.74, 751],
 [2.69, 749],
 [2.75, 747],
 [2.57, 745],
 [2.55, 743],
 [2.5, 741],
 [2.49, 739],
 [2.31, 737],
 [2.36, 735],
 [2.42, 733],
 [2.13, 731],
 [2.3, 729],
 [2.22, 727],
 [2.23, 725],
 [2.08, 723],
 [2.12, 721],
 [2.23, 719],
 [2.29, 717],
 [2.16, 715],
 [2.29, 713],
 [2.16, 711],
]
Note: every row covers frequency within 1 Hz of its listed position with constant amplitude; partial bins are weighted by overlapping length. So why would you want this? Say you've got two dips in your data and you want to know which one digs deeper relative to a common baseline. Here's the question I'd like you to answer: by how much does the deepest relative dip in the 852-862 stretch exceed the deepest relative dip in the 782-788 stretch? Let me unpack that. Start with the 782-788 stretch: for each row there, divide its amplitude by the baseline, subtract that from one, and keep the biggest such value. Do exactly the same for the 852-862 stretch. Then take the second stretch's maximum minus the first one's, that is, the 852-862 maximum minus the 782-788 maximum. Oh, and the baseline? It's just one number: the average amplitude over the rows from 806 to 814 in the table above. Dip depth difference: 0.30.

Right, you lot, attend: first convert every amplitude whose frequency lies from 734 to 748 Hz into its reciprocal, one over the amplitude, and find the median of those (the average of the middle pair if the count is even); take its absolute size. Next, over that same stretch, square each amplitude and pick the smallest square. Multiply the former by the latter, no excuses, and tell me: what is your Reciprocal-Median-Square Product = 2.1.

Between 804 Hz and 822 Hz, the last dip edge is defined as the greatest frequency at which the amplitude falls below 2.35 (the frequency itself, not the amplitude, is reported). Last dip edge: 821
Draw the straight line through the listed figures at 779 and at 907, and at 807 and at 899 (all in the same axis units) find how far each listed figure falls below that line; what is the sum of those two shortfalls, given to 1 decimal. 0.6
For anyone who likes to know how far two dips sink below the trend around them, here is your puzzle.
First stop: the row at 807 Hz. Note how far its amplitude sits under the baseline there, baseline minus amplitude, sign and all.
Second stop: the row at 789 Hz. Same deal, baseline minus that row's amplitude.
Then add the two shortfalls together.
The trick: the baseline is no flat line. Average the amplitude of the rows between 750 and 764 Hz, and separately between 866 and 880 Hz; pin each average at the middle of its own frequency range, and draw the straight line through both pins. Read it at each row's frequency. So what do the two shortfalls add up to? 0.2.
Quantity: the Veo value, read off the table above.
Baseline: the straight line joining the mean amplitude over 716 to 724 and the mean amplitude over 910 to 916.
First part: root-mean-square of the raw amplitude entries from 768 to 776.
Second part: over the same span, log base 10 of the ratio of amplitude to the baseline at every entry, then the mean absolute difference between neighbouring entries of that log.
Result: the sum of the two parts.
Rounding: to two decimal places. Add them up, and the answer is 3.00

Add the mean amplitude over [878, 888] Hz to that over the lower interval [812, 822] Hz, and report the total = 4.1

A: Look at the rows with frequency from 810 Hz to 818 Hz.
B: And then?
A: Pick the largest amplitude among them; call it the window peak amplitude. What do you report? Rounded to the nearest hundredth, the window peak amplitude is 2.46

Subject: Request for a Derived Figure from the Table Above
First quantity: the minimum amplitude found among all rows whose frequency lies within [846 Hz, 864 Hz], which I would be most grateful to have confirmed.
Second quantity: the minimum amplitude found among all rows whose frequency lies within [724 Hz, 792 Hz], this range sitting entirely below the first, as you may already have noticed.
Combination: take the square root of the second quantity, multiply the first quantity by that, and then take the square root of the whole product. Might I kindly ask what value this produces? 1.70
